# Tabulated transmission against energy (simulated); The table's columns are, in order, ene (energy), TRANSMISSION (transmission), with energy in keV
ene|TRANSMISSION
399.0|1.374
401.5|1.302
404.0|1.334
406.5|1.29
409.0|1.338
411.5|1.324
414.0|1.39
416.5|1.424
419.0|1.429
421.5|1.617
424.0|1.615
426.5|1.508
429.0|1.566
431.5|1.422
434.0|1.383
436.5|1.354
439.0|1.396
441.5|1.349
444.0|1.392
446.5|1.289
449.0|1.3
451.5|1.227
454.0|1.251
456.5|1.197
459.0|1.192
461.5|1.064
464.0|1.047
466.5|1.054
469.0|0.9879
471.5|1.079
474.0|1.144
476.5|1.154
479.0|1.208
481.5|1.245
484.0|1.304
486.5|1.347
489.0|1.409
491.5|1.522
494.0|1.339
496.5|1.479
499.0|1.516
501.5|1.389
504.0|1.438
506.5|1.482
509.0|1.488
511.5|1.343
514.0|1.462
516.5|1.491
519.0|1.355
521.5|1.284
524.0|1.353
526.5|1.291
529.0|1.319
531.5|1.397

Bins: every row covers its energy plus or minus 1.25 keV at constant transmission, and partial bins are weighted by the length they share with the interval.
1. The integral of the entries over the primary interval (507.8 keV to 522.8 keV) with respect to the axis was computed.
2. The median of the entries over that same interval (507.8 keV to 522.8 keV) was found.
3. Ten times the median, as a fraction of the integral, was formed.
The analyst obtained 0.67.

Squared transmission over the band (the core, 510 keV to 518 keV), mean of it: 2.05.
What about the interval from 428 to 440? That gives 2.03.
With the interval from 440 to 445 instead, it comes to 1.88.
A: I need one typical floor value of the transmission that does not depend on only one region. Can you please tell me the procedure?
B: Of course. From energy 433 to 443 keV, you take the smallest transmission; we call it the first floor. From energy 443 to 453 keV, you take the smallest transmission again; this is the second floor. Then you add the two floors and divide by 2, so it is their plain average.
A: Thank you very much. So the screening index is 1.29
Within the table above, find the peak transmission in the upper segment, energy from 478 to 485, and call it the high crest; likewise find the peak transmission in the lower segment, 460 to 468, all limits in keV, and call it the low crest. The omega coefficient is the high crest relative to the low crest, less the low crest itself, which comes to 0.16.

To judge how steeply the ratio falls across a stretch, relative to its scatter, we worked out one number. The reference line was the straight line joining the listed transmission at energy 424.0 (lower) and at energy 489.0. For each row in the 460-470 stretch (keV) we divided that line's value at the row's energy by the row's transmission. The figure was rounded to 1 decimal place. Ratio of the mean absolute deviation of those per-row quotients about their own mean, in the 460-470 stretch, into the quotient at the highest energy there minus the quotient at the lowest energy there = 2.8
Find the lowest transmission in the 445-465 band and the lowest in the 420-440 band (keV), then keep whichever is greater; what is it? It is 1.35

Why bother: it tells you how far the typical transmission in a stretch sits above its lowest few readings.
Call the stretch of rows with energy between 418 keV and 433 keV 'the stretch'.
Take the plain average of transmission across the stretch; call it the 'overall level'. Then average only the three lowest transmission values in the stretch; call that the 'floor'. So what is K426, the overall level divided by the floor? 1.050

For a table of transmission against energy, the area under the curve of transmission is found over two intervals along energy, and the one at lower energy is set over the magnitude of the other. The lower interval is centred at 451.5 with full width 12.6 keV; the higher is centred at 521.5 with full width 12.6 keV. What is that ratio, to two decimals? 0.92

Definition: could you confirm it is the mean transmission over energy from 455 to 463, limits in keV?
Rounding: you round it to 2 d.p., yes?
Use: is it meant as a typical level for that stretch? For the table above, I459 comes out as 1.15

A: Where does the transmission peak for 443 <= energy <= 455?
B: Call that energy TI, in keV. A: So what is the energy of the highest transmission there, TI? 444.0 keV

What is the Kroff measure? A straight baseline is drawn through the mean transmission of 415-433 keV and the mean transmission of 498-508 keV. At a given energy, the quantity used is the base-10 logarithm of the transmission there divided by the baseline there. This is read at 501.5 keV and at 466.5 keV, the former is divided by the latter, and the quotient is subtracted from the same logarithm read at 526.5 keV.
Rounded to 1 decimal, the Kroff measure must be -0.2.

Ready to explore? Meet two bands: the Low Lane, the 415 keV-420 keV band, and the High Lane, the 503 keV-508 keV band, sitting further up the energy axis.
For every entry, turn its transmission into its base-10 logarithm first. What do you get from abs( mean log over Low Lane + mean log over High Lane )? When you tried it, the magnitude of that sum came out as 0.319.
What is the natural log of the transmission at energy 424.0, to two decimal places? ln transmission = 0.48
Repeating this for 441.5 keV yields 0.30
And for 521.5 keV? 0.25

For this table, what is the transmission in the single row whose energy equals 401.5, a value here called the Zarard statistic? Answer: 1.302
